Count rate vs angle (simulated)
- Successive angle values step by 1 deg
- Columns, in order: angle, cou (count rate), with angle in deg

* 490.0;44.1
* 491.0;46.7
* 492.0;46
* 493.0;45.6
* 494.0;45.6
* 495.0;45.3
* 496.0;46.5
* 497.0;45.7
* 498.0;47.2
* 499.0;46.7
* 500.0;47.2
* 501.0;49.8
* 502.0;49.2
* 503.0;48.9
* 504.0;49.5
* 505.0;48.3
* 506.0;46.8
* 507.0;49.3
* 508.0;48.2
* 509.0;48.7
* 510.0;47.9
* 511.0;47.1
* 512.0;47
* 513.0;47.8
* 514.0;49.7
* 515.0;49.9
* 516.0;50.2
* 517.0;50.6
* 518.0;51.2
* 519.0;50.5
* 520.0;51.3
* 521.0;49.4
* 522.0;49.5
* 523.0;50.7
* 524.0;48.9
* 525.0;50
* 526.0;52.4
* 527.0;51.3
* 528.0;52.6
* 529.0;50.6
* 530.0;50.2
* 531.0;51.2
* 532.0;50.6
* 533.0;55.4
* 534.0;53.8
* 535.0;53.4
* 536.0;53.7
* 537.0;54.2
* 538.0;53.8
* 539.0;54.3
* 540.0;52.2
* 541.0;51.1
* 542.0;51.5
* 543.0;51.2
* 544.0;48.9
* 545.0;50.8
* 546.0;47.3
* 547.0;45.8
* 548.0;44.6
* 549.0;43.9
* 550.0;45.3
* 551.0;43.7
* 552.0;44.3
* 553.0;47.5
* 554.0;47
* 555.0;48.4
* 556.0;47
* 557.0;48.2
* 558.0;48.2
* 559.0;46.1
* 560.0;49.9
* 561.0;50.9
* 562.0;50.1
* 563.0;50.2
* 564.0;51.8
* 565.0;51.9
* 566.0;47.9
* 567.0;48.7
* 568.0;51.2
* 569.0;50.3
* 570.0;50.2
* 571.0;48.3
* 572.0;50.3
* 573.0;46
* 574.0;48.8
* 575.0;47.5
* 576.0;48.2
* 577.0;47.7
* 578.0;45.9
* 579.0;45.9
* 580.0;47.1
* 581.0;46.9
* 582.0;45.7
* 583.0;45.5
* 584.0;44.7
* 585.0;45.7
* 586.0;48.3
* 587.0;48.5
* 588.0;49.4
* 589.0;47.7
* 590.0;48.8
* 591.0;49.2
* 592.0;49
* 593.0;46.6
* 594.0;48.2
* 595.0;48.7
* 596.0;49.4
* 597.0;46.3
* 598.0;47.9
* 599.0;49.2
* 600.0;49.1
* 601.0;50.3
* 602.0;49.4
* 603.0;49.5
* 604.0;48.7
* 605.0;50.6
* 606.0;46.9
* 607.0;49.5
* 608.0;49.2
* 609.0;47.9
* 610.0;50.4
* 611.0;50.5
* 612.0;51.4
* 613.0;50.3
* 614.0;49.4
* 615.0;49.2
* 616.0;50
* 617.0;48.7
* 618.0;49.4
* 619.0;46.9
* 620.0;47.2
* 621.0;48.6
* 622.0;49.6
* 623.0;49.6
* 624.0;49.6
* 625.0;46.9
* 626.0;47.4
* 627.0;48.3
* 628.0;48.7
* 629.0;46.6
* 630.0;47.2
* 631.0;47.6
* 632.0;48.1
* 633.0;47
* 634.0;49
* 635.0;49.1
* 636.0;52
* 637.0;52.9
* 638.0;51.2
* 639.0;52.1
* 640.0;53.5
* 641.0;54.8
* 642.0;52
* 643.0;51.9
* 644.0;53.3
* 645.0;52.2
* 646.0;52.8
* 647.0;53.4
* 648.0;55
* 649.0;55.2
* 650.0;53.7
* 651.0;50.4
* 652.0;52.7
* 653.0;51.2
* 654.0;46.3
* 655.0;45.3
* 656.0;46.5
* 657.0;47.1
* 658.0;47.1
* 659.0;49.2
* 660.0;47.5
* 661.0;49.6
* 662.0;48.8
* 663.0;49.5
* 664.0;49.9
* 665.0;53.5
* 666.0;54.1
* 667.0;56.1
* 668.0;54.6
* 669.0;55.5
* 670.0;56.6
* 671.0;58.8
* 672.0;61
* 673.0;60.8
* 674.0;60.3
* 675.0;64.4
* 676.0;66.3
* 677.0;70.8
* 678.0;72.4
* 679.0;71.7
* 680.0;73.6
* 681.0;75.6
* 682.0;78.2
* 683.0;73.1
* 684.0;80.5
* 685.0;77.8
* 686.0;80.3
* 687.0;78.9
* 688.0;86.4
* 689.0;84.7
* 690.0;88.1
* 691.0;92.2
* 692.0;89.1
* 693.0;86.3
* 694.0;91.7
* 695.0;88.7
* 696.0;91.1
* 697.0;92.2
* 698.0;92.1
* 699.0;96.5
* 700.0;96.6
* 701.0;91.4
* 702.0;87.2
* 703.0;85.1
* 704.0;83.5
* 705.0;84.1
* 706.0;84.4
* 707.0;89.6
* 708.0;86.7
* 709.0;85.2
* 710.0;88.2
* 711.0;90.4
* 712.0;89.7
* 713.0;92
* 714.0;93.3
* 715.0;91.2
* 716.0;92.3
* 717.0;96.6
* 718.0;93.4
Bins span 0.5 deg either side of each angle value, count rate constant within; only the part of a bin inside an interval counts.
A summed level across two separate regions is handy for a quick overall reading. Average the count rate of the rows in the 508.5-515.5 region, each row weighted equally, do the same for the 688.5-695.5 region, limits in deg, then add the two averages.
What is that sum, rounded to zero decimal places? 137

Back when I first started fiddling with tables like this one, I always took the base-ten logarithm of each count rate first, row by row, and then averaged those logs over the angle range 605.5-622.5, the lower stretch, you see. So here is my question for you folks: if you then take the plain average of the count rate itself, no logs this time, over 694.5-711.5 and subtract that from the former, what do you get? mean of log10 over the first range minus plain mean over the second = -87.3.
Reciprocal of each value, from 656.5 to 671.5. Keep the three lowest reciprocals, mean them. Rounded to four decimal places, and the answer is 0.0175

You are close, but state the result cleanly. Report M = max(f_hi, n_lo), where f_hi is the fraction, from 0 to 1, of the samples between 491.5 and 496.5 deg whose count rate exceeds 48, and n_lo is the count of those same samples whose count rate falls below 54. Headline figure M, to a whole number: 5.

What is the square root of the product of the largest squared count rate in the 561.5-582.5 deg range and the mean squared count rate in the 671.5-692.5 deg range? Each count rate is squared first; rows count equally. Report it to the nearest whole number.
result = 3950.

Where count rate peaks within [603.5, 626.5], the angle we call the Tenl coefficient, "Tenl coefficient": 612.0 deg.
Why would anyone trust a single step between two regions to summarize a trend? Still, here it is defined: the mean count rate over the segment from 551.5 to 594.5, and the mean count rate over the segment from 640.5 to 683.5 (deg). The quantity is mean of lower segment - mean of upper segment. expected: -8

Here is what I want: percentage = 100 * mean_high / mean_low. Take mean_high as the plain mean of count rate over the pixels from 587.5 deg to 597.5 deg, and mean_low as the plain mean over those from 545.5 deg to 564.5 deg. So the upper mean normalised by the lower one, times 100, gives 102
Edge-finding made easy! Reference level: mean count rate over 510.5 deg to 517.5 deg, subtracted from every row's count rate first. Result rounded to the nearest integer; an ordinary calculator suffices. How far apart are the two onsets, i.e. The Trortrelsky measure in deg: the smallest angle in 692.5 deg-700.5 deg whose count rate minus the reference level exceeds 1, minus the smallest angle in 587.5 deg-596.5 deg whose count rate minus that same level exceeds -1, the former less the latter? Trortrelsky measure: 105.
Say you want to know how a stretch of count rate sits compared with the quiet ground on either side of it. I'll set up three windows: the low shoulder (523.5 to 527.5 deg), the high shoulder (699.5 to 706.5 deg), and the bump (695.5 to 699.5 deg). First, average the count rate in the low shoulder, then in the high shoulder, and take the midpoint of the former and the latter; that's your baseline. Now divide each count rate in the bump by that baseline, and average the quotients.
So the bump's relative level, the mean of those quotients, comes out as 1.35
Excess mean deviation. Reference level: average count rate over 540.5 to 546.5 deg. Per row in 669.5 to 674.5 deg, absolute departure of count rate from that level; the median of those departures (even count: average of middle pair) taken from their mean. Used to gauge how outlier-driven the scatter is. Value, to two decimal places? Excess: -0.80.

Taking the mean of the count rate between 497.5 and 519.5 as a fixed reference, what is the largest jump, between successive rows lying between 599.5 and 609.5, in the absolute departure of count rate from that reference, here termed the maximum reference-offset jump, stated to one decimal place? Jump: 1.9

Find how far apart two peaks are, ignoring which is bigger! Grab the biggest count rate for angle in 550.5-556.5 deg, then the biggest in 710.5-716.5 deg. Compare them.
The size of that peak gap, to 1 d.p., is 44.9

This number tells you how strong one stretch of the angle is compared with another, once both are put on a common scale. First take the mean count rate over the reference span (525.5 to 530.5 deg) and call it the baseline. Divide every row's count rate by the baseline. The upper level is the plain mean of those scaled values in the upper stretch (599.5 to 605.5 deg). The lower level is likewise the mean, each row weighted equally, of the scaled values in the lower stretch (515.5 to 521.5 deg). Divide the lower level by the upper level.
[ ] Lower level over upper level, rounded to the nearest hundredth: 1.02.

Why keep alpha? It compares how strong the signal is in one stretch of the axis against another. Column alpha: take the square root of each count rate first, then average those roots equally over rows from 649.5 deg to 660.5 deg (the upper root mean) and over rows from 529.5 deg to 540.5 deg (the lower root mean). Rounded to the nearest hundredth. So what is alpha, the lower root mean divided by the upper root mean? 1.04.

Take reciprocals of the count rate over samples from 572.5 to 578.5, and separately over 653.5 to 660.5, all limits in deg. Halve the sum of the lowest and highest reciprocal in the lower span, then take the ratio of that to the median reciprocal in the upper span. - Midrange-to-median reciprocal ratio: 1.00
